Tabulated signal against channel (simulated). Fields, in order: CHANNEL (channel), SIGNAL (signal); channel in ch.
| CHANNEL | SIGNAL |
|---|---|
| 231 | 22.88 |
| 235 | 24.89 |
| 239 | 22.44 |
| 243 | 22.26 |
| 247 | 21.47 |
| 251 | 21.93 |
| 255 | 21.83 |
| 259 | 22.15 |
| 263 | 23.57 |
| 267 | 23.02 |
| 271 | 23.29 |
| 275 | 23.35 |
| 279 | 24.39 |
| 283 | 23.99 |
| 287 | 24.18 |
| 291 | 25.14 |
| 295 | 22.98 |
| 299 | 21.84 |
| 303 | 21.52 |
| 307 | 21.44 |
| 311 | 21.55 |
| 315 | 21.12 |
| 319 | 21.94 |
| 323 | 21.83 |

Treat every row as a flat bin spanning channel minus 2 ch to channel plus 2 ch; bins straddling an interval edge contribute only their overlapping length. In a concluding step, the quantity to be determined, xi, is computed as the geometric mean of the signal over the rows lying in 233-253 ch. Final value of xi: 22.6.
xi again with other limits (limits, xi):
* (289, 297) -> 24.0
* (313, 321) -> 21.5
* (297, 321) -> 21.6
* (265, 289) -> 23.7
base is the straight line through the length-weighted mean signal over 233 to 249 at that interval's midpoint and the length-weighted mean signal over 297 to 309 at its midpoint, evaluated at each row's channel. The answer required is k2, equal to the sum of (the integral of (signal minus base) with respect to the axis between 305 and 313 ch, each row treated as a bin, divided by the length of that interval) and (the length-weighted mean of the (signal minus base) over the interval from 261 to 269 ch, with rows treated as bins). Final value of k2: 1.0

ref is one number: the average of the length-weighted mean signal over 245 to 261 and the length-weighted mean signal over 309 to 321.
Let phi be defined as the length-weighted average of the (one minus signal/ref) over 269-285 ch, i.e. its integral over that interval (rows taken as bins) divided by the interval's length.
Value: -0.10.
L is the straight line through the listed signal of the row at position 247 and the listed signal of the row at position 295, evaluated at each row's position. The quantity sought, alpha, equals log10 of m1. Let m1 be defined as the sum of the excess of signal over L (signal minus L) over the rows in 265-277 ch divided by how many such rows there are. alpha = 0.00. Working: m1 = 1.0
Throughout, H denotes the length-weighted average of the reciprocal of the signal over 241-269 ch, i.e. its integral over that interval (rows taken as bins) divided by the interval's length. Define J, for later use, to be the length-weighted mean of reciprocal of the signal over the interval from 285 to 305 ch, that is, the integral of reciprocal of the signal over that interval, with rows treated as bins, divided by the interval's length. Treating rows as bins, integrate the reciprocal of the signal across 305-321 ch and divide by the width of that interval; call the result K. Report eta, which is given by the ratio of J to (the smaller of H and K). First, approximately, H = 0.0448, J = 0.043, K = 0.0465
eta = 0.97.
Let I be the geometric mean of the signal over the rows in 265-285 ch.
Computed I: 23.6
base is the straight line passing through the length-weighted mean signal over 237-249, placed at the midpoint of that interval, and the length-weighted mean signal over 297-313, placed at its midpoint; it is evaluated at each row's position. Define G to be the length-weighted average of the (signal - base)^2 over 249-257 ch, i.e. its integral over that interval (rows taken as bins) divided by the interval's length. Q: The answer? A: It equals 0.0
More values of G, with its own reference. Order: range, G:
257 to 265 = 1.4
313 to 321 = 0.2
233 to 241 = 3.9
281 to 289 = 5.5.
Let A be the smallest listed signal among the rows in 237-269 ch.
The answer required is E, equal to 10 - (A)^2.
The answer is -451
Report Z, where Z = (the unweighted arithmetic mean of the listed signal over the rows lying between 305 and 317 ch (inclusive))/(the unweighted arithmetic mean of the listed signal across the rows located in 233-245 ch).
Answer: 0.92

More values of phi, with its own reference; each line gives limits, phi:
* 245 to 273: -0.04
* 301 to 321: 0.01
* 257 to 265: -0.05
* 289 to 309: -0.04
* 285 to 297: -0.11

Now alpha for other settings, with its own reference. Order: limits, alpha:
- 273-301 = -0.01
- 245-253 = -0.78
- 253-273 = -0.10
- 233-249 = 0.17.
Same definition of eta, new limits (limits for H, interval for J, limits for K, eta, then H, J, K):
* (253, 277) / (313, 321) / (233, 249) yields 1.06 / 0.0438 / 0.046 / 0.0441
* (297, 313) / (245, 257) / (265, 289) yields 1.09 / 0.0463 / 0.046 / 0.0422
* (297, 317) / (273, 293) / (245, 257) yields 0.90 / 0.0465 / 0.041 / 0.0460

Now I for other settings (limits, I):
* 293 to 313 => 21.9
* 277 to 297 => 24.1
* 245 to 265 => 22.2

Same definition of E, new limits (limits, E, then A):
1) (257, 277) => -481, 22.15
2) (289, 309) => -450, 21.44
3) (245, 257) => -451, 21.47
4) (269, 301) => -467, 21.84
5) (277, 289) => -566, 23.99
